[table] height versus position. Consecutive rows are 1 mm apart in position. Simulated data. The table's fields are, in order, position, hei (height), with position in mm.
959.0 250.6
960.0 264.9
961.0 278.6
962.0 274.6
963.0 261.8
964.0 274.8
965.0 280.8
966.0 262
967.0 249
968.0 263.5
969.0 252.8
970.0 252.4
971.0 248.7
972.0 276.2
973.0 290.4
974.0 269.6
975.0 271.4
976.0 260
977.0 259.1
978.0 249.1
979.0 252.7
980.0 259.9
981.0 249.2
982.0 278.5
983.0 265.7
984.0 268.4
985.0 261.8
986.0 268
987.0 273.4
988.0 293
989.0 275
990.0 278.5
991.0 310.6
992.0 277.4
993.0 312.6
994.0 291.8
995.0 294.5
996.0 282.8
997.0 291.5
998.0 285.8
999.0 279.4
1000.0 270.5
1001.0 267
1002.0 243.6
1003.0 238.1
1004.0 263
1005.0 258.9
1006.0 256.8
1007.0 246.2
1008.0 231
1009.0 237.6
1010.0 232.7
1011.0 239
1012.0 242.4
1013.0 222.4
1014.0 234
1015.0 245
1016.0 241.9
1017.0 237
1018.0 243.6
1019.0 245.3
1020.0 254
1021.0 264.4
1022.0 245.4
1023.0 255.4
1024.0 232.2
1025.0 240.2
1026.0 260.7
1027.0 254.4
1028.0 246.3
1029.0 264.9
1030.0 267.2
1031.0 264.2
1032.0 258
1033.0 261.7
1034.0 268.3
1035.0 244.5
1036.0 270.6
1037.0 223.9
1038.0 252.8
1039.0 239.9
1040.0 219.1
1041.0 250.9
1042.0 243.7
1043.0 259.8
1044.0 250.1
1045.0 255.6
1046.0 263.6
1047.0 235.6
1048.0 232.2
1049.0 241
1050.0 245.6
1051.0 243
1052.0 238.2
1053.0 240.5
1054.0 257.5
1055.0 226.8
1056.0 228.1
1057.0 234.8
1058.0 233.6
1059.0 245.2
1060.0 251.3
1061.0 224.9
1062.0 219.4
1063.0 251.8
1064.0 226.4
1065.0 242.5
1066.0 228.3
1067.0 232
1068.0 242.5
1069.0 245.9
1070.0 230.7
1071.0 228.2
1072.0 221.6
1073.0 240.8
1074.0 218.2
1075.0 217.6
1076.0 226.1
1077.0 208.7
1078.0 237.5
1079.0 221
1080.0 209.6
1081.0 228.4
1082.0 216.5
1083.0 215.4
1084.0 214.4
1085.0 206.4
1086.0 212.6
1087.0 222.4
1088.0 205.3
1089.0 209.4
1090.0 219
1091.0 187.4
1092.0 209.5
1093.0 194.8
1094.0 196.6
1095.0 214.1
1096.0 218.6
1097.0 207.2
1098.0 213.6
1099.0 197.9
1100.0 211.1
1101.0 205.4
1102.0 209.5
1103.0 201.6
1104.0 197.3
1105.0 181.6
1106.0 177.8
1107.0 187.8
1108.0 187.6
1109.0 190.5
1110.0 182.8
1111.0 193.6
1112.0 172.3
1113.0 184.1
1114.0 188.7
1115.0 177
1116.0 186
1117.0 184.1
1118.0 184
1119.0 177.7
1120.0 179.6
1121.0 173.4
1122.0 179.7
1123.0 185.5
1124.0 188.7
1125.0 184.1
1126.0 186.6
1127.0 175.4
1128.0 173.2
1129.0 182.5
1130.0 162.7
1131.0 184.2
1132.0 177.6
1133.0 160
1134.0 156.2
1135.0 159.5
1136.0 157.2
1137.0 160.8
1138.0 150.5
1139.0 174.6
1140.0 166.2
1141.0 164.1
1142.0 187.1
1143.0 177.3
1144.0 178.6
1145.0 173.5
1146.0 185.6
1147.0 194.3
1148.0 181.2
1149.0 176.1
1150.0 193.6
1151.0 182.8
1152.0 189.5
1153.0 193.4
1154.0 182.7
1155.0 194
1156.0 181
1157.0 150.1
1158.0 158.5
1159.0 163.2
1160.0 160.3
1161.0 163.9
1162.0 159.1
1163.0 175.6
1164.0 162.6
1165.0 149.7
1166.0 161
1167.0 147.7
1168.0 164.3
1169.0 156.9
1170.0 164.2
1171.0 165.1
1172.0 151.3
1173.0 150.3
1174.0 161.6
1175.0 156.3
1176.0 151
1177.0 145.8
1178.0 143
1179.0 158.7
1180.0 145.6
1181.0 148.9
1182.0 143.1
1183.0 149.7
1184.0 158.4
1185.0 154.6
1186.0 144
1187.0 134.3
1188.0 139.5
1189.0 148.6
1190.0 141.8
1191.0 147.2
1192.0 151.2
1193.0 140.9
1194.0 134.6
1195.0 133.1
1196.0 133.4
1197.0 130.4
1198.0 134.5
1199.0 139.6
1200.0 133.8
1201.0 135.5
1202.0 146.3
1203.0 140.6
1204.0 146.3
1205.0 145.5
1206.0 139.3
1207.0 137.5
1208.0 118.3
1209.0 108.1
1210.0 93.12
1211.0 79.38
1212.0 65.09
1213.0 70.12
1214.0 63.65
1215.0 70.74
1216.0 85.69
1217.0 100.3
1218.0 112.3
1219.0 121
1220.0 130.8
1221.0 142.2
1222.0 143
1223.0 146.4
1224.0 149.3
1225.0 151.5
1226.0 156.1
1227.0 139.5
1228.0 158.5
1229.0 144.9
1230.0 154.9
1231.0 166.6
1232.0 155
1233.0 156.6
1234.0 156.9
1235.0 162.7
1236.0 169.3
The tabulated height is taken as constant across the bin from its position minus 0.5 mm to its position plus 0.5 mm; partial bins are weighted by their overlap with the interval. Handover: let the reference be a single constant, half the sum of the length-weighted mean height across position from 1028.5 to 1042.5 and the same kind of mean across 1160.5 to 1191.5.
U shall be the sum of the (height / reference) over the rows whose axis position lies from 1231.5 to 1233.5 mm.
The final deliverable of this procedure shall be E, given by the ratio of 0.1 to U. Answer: 0.065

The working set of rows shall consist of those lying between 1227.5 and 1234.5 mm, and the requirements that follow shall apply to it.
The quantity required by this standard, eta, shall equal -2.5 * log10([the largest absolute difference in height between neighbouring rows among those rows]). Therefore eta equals -2.83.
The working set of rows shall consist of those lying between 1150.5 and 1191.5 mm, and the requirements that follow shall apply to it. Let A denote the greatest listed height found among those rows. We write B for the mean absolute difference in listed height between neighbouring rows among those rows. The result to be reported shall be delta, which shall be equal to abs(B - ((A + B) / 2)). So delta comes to 93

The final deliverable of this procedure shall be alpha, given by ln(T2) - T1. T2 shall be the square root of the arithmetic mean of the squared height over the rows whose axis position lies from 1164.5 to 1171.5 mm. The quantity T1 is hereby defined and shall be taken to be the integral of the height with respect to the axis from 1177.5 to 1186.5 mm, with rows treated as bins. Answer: -1341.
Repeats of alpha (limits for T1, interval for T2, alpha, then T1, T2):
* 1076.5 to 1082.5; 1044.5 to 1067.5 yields -1316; 1322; 239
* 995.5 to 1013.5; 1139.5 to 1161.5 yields -4584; 4589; 178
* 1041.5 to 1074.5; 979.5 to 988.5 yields -7874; 7879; 269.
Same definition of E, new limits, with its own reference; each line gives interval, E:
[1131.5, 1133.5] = 0.060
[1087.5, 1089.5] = 0.049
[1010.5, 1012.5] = 0.042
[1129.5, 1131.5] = 0.058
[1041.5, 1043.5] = 0.040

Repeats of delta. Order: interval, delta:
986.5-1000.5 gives 148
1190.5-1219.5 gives 72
